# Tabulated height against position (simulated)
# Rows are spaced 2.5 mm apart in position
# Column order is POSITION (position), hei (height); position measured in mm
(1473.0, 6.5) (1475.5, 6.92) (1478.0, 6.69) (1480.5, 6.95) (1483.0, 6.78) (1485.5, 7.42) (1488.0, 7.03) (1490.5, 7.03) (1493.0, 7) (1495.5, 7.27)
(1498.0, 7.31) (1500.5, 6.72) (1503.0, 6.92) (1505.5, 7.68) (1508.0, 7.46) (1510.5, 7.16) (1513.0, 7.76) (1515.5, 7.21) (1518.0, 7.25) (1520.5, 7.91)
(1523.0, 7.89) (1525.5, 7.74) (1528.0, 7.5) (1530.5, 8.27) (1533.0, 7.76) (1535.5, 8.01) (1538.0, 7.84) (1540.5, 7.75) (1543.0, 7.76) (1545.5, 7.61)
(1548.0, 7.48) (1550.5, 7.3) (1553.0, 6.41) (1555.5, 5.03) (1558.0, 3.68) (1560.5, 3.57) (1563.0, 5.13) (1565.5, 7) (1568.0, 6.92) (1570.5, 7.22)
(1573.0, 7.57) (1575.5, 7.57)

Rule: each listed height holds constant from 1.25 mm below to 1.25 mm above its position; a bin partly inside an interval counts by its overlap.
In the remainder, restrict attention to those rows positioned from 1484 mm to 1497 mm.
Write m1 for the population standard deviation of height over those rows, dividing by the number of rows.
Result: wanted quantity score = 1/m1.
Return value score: 6.0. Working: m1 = 0.17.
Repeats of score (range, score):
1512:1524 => 3.2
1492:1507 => 3.2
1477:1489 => 3.9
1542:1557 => 1.0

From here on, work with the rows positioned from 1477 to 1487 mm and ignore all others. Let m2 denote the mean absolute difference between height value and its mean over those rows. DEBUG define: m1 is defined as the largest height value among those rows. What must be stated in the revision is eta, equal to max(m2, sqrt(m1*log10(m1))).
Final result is 2.54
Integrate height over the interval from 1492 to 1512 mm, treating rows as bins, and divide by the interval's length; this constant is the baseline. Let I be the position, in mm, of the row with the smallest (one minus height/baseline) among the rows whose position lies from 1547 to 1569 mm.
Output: 1548.0 mm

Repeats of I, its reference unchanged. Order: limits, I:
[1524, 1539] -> 1530.5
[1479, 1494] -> 1485.5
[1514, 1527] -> 1520.5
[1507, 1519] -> 1513.0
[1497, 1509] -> 1505.5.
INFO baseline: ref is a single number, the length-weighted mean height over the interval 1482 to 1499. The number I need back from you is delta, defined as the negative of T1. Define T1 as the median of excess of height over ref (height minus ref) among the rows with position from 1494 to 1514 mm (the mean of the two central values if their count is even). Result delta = -0.2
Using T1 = 0.2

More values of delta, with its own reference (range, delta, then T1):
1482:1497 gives 0.1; -0.1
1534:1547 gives -0.6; 0.6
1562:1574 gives 0.1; -0.1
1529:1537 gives -0.9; 0.9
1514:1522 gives -0.1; 0.1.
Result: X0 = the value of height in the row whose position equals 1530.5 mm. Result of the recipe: 8.27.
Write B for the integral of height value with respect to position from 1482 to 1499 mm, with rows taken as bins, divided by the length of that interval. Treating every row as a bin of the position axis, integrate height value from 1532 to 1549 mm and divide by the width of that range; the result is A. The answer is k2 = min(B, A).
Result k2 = 7.1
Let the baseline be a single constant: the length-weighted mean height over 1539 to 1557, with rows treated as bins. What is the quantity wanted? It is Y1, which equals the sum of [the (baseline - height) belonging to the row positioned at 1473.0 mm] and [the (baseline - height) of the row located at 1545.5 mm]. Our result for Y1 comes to -0.1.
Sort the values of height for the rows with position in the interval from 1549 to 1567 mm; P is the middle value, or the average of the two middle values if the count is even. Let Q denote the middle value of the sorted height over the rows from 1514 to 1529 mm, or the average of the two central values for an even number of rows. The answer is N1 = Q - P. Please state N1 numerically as 2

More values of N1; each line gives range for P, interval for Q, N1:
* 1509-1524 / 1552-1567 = -2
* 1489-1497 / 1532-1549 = 1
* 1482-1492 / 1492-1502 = 0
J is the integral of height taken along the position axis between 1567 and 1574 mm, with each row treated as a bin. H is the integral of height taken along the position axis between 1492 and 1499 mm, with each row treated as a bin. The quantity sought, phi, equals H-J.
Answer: 0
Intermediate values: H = 50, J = 51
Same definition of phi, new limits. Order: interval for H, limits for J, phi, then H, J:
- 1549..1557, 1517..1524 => -4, 50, 54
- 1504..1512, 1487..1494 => 10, 59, 49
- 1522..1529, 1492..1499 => 4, 54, 50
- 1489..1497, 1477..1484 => 9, 57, 48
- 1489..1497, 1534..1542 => -6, 57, 63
